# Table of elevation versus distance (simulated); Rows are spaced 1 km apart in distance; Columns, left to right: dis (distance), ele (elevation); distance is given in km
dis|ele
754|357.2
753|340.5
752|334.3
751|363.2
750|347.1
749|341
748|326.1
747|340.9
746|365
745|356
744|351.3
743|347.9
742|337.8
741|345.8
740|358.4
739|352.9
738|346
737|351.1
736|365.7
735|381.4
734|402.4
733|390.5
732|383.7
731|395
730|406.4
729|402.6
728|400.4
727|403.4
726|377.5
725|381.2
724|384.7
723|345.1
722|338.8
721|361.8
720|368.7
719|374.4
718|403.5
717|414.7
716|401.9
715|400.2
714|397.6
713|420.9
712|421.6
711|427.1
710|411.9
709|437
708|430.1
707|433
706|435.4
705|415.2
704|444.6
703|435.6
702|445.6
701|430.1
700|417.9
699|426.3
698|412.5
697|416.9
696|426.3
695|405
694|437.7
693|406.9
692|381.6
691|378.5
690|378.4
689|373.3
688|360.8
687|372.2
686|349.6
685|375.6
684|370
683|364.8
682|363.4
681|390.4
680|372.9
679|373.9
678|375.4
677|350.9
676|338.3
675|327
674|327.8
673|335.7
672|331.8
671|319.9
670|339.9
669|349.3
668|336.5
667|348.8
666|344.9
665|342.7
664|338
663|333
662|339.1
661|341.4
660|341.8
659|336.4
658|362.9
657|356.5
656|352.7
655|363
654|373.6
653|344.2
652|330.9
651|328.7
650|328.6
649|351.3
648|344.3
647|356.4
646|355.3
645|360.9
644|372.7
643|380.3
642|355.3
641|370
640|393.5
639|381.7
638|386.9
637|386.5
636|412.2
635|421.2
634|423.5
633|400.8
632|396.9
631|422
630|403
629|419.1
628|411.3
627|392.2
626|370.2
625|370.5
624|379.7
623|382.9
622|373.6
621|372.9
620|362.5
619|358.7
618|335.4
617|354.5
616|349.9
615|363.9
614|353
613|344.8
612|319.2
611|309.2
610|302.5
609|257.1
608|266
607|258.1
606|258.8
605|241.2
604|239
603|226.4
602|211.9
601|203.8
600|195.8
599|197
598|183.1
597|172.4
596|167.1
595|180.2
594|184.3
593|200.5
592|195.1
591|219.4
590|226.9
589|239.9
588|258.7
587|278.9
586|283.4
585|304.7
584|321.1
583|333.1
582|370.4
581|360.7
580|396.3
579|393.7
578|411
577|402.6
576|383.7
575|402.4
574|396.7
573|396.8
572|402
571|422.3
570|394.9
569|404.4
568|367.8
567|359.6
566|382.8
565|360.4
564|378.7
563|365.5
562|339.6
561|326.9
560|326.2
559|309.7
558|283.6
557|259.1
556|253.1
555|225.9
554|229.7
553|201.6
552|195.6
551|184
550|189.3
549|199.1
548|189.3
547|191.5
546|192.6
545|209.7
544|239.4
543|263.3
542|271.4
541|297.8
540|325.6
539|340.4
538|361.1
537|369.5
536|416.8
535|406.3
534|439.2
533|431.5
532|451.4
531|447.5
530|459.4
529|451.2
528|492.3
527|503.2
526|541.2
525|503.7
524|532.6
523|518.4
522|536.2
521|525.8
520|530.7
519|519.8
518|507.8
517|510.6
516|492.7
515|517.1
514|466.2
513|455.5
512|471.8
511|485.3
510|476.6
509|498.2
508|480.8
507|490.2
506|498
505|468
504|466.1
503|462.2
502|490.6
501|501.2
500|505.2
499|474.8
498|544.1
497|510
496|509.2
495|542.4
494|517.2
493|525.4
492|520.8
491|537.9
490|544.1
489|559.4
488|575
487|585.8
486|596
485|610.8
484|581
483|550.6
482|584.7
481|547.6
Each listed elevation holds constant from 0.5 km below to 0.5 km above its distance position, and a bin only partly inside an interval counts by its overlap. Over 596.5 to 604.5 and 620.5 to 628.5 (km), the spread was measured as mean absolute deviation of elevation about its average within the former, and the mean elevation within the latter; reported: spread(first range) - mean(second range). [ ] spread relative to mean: -365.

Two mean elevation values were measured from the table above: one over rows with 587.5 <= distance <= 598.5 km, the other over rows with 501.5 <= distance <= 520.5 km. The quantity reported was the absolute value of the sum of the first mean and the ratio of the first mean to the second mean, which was 203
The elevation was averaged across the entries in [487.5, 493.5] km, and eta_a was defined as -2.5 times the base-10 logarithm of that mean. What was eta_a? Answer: -6.84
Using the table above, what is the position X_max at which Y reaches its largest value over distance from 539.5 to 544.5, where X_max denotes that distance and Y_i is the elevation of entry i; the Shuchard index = 540 km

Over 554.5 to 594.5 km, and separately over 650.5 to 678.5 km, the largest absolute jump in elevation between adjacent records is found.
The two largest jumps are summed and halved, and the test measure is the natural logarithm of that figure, 3.51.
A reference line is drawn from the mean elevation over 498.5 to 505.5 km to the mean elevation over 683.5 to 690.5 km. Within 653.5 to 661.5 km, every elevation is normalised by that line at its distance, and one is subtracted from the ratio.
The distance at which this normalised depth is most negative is 659 km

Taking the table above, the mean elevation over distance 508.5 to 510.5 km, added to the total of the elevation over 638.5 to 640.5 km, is 1263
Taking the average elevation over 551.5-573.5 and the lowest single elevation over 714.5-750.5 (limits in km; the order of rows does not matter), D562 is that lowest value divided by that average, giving 1.0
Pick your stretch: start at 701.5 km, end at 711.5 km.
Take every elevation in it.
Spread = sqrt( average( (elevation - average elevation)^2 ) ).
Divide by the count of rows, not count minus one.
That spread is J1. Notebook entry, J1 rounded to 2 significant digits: 11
